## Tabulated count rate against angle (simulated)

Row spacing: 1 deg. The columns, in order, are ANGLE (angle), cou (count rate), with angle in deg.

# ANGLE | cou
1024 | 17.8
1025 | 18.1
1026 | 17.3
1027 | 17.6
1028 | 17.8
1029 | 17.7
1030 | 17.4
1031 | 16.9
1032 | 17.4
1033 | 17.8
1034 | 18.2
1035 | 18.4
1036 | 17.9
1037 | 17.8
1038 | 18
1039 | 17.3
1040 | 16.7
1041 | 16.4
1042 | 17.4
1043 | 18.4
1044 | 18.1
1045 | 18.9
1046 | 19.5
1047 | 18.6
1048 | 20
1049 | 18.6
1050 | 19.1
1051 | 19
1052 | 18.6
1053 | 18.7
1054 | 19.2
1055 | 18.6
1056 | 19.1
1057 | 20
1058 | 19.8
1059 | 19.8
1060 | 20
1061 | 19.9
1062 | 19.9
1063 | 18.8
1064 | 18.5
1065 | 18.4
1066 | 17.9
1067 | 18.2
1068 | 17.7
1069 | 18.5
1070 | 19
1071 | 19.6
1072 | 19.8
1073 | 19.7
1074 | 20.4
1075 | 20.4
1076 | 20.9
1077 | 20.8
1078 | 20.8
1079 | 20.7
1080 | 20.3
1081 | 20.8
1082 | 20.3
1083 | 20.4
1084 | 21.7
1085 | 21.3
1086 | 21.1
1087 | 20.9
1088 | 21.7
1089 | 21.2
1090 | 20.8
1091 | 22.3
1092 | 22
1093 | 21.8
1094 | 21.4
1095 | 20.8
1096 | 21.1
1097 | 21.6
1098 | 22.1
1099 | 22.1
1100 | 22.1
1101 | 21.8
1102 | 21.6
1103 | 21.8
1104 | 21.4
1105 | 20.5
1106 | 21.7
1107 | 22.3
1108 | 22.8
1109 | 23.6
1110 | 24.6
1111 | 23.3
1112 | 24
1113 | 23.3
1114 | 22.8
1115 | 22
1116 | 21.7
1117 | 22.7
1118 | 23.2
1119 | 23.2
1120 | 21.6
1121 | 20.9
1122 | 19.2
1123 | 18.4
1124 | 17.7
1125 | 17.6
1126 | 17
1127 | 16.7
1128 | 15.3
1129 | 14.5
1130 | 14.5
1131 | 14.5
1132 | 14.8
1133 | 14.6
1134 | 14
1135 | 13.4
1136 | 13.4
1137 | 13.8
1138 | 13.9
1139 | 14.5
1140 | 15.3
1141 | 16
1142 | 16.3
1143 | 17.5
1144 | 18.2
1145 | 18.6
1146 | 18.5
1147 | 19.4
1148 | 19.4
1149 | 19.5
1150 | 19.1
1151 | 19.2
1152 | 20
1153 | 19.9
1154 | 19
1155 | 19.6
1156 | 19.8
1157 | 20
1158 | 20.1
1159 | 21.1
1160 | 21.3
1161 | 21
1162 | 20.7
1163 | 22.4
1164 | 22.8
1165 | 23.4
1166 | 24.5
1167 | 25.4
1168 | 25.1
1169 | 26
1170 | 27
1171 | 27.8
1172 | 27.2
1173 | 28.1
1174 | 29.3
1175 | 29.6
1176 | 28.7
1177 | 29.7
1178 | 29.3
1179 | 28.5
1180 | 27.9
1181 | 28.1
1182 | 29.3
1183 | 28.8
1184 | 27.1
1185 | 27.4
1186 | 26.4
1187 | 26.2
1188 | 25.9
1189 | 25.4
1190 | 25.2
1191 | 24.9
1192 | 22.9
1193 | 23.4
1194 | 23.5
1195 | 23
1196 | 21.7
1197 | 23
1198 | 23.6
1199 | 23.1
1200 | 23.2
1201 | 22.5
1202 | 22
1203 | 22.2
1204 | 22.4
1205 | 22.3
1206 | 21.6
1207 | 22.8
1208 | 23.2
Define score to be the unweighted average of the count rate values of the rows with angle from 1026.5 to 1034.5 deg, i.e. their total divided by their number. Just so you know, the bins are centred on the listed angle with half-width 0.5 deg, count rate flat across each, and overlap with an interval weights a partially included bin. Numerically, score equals 17.6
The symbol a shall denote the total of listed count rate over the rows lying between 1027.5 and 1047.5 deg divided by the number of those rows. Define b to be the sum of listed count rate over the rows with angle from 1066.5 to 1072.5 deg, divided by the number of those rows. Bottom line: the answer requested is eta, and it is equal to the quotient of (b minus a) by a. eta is 0.1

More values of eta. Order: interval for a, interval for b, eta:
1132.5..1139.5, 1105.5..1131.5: 0.5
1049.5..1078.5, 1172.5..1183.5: 0.5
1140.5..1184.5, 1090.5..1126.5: -0.1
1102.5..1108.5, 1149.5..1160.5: -0.1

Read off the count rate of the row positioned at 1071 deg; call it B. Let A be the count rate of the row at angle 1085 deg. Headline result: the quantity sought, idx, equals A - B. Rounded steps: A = 21.3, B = 19.6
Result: 2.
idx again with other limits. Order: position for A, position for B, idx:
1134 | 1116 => -8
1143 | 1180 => -10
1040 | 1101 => -5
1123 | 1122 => -1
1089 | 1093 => -1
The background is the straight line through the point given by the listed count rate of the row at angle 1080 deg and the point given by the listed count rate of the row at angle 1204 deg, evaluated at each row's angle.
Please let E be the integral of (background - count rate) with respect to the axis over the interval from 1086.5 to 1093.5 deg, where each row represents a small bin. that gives -7.4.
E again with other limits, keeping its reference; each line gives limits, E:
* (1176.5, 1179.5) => -21.6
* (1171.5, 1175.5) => -26.7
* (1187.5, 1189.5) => -7.0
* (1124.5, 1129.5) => 24.4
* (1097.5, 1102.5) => -6.5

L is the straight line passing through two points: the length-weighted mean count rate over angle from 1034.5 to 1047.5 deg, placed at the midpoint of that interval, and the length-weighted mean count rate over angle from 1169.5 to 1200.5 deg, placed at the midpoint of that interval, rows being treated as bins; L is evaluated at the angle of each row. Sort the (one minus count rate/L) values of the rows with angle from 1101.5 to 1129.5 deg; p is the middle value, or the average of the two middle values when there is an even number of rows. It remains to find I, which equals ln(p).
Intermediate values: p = 0.01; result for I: -5.3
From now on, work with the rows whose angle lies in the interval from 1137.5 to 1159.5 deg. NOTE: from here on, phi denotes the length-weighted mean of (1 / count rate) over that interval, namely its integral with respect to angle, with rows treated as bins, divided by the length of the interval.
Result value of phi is 0.055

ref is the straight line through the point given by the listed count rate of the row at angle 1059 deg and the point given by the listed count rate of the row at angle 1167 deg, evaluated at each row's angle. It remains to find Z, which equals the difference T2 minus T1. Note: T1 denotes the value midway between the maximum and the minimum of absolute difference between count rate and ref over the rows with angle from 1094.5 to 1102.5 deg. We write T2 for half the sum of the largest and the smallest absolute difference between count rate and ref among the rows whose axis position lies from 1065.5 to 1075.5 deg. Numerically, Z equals 0.9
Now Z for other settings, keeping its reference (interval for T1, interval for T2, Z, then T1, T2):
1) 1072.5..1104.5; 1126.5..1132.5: 7.4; 0.4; 7.8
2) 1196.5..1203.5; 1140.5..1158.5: 2.0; 4.3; 6.3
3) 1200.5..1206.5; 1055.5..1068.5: -4.0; 5.2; 1.3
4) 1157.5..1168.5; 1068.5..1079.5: -1.5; 2.4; 0.9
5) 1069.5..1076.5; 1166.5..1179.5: 1.1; 0.8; 1.9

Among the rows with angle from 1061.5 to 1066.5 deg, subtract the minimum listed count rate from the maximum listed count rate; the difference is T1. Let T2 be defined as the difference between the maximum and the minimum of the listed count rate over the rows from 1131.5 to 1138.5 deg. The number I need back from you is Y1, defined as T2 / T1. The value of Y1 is 0.70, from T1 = 2.0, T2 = 1.4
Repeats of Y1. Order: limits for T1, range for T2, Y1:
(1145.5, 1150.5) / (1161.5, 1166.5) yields 3.80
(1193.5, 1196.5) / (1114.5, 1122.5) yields 2.22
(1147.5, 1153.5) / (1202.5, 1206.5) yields 0.89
